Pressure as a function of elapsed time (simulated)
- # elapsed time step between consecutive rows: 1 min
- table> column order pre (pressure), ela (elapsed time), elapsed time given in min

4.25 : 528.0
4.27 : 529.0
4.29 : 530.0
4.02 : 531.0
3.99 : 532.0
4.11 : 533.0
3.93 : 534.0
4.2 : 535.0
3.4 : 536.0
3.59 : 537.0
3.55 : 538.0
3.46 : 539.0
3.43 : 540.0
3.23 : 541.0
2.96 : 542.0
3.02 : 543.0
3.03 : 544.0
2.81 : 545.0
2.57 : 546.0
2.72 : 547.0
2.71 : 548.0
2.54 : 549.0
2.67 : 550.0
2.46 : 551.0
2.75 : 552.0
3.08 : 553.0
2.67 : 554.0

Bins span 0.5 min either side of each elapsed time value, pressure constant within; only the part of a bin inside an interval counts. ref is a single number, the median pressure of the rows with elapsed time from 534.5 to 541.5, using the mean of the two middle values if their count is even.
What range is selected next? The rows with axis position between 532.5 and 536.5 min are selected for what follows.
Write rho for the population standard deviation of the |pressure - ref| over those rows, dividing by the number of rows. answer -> 0.26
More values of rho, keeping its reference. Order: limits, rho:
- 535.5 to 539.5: 0.05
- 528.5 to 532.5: 0.14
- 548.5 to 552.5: 0.11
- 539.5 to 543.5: 0.19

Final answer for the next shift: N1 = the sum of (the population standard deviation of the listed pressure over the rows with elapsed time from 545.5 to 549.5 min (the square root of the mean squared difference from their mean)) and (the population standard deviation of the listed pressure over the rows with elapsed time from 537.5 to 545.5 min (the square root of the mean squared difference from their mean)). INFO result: 0.33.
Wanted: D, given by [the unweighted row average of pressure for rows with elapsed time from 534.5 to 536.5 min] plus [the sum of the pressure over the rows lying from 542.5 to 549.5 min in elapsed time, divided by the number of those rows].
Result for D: 6.6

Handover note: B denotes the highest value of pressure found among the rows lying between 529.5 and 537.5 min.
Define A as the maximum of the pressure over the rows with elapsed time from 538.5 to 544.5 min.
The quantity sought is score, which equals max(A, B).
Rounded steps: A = 3.46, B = 4.29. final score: 4.29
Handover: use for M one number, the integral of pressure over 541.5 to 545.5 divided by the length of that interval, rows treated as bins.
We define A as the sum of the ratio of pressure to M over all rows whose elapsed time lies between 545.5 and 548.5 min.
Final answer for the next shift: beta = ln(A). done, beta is 1.0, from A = 2.7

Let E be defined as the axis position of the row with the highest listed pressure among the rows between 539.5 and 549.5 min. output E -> 540.0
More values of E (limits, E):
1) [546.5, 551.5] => 547.0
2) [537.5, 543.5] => 538.0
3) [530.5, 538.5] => 535.0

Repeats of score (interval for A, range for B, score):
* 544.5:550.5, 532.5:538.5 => 4.20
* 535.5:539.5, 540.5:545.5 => 3.59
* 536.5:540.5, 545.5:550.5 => 3.59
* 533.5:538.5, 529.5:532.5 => 4.29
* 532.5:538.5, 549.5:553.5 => 4.20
